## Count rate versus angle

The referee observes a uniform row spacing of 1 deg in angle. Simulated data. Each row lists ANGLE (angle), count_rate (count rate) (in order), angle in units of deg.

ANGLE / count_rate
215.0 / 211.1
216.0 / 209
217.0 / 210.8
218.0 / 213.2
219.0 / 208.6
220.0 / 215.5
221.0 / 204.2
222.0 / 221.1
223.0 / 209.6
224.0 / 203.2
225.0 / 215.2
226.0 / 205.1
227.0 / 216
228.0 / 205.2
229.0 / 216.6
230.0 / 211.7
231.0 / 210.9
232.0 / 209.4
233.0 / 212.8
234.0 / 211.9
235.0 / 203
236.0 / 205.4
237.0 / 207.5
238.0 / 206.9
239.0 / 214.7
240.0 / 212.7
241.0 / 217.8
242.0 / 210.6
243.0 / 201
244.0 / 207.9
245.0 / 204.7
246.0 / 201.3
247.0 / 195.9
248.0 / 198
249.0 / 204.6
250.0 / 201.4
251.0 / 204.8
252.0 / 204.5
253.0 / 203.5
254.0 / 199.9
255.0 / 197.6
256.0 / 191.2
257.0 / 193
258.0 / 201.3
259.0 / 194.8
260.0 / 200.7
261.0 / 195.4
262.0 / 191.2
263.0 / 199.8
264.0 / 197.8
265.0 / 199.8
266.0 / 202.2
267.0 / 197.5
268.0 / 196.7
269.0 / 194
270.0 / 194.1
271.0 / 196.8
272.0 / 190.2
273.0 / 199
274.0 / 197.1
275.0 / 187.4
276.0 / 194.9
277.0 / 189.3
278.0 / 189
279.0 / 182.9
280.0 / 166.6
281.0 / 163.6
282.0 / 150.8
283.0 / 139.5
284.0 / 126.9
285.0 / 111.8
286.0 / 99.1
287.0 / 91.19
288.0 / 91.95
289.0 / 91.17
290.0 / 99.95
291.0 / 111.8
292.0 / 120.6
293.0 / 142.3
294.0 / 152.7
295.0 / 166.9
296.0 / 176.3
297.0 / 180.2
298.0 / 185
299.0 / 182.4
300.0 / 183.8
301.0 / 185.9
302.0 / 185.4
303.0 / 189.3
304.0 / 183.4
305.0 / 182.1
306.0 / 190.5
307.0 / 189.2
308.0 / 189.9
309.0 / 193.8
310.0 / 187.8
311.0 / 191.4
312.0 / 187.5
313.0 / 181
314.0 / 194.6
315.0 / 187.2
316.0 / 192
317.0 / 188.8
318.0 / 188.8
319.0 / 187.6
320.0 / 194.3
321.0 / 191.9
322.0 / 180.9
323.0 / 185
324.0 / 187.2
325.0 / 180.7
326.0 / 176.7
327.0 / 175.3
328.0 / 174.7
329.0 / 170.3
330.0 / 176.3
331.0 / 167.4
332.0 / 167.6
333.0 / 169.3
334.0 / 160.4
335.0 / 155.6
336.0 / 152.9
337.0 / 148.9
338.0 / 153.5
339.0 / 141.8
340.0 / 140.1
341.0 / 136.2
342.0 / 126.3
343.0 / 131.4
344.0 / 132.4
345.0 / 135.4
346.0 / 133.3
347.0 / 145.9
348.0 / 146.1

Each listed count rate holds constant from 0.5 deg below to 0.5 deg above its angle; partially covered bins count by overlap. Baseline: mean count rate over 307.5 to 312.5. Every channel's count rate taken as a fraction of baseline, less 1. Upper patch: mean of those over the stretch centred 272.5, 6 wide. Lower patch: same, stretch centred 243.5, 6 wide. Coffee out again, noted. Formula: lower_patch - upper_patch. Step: 0.07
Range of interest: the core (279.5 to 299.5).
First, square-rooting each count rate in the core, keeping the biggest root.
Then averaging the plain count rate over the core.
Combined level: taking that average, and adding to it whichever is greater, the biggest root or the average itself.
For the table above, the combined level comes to 275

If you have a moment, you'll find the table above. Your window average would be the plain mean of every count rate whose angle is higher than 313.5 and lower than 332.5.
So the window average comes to 182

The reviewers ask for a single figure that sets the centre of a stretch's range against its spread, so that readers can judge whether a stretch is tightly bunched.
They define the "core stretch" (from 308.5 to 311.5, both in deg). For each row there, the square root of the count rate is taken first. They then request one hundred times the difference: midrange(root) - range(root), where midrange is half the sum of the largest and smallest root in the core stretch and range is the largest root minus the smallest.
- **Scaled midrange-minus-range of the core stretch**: 1360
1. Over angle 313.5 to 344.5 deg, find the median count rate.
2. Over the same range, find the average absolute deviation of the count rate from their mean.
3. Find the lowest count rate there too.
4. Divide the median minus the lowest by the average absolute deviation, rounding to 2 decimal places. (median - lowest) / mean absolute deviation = 2.75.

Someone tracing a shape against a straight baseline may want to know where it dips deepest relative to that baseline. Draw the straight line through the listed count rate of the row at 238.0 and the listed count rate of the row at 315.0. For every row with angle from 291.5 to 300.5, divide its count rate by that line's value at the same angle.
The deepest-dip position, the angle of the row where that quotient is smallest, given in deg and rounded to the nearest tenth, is 292.0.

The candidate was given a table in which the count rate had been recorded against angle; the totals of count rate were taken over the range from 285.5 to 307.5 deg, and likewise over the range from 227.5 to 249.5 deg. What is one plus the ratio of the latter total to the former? 2.35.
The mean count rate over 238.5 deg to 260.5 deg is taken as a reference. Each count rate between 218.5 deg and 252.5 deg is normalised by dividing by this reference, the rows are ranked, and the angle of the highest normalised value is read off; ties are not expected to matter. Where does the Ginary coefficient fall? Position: 222.0 deg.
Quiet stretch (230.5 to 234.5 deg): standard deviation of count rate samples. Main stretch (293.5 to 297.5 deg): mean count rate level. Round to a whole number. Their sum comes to 170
